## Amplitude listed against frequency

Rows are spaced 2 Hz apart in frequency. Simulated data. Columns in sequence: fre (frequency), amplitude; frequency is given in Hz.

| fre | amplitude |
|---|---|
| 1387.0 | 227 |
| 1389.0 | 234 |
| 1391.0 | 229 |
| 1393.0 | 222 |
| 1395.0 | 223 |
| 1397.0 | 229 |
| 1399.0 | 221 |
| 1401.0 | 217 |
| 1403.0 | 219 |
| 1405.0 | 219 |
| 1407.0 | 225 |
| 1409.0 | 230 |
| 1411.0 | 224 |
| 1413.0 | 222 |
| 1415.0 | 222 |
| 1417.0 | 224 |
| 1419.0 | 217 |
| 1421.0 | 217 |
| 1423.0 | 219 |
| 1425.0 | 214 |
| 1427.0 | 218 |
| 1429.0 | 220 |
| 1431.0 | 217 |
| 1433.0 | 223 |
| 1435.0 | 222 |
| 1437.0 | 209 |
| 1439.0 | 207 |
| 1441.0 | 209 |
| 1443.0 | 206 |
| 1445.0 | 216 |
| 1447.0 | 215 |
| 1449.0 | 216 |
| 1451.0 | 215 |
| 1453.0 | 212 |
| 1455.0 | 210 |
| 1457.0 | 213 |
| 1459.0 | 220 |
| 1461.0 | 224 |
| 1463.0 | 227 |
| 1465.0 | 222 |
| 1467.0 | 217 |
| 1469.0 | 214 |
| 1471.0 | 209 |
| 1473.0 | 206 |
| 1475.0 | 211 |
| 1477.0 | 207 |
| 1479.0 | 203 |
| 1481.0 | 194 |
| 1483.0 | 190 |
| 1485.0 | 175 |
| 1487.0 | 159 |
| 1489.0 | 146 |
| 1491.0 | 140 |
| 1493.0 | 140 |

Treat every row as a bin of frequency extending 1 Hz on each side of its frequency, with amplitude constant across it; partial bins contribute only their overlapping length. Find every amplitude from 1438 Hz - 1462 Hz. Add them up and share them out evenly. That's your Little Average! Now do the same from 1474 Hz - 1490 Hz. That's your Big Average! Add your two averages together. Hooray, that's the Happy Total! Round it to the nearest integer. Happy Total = 399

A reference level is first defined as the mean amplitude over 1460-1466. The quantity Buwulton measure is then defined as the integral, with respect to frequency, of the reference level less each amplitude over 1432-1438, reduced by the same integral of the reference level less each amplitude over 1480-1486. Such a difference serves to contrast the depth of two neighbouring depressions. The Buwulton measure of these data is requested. -190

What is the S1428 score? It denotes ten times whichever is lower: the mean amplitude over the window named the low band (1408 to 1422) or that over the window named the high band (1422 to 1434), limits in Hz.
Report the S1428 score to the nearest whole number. 2185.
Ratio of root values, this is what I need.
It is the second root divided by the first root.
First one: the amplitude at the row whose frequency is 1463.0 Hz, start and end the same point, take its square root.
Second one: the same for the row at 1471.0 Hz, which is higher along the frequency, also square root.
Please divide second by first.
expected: 0.960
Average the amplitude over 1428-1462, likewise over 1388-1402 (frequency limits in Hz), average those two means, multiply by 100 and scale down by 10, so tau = 2200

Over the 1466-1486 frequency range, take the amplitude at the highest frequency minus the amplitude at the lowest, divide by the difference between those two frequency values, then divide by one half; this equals -4.7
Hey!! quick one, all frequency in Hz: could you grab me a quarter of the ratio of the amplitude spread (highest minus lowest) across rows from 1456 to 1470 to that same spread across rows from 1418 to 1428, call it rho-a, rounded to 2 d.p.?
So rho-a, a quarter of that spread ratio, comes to 0.70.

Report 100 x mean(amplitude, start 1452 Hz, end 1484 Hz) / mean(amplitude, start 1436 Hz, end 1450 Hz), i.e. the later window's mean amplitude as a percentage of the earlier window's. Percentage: 100.0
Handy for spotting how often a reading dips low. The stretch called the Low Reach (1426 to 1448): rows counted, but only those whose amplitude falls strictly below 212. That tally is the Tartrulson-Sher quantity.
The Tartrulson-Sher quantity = 4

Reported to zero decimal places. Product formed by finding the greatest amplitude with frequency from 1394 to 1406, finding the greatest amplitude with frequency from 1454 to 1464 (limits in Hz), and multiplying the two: 51983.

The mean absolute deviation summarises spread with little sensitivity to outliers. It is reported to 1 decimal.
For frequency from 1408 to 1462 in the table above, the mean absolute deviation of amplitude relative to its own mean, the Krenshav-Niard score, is 4.7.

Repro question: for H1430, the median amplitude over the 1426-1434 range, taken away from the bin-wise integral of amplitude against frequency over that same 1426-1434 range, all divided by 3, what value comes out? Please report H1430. 512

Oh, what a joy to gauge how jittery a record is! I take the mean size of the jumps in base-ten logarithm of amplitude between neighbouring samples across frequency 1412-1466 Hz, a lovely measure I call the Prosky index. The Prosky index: 0.0071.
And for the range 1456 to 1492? 0.0152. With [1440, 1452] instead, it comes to 0.0066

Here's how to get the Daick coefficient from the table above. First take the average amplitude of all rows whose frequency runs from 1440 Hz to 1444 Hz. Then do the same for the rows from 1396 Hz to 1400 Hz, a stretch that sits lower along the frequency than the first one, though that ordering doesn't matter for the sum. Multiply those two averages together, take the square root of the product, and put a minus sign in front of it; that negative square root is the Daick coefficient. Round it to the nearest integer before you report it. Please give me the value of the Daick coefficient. -216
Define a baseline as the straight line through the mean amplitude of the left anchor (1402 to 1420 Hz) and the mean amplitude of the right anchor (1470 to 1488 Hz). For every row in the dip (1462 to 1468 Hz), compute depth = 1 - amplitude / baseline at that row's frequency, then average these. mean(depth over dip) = -0.107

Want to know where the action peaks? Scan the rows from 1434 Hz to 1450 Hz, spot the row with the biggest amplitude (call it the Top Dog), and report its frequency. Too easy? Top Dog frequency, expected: 1435.0 Hz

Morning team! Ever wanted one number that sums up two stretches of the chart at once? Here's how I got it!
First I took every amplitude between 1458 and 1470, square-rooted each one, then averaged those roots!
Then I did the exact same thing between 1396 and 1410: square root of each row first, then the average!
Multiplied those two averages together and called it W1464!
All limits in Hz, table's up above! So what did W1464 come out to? 222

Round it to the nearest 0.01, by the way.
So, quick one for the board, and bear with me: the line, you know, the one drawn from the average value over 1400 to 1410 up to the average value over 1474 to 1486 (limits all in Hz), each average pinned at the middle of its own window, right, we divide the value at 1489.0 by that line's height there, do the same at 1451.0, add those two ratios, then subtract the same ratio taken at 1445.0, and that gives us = 0.76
